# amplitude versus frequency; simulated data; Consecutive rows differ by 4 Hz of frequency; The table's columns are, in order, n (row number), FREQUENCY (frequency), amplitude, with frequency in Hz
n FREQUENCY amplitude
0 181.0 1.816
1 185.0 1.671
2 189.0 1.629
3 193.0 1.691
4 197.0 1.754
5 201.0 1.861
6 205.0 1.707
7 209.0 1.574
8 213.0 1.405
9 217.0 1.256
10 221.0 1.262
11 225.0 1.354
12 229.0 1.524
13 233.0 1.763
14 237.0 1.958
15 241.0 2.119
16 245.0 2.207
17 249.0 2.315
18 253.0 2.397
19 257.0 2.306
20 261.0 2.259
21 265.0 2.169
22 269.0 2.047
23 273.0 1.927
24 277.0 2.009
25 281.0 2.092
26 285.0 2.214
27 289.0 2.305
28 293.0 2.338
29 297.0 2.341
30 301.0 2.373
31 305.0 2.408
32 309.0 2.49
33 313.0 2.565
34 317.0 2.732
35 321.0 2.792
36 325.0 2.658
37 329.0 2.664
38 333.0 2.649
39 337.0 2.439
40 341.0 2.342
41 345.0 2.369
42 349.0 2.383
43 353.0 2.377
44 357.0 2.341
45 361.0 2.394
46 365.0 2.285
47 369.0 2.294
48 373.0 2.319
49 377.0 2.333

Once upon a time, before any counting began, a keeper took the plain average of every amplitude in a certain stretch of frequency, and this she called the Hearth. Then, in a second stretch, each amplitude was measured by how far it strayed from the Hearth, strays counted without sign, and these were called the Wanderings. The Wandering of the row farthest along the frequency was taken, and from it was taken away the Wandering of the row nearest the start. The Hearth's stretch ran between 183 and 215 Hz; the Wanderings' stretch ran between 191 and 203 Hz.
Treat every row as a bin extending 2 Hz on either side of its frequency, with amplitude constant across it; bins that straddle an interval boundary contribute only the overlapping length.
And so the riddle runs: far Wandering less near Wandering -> 0.17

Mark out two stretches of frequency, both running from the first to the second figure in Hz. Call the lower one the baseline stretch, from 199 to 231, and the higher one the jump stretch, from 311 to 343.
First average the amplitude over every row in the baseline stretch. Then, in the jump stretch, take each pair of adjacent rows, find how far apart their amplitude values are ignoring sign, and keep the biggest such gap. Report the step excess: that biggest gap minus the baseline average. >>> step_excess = -1.3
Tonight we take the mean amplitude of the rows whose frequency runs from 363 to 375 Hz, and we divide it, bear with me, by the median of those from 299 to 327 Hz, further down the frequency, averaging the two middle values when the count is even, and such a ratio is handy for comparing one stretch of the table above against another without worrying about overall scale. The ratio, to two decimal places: 0.90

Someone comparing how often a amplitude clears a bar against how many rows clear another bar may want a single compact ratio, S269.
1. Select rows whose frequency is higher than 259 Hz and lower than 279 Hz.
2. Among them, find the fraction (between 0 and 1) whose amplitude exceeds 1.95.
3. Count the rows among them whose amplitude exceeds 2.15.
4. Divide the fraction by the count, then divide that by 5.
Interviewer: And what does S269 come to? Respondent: 0.080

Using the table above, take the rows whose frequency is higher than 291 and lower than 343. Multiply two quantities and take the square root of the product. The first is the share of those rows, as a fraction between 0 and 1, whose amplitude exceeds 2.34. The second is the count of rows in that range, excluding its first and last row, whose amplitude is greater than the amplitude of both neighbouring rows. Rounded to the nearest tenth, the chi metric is 1.4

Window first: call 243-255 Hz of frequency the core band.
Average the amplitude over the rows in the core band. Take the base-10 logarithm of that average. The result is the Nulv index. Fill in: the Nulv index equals 0.36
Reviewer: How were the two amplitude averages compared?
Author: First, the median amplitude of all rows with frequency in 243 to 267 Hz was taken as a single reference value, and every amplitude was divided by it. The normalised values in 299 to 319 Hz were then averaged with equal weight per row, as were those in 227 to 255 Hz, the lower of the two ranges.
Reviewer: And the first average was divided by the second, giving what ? 1.23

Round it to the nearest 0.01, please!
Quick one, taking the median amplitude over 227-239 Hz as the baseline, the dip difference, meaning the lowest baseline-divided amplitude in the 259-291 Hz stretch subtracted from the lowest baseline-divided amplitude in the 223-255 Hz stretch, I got -0.33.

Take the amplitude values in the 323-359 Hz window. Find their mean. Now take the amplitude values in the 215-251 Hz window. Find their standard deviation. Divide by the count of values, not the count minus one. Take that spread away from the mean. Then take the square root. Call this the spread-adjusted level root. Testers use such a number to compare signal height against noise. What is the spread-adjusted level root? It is 1.44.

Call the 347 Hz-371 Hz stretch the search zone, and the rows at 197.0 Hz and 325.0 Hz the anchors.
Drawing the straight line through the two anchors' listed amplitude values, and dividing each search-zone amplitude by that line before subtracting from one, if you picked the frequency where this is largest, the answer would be 369.0 Hz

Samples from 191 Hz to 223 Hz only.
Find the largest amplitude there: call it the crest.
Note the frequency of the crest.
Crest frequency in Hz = 201.0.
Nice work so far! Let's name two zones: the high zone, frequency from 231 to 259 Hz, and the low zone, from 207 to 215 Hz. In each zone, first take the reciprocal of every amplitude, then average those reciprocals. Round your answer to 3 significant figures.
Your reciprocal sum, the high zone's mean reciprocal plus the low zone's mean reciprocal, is 1.14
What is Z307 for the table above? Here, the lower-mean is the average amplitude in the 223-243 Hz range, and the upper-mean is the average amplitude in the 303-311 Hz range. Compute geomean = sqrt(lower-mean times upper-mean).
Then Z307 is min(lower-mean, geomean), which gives 1.7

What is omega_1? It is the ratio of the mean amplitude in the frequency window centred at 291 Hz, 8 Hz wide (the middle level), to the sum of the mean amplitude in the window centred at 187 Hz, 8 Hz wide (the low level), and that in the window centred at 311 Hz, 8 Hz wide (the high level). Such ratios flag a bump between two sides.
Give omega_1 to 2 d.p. 0.56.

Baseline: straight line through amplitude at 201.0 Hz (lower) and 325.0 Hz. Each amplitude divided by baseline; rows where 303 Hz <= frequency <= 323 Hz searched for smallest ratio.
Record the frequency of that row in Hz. 305.0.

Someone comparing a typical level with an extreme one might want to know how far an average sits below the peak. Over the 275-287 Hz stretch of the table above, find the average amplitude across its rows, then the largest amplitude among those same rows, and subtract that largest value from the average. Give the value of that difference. -0.11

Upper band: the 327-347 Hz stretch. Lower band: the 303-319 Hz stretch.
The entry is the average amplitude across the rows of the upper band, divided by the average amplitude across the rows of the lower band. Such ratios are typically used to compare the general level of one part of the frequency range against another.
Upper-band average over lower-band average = 1.0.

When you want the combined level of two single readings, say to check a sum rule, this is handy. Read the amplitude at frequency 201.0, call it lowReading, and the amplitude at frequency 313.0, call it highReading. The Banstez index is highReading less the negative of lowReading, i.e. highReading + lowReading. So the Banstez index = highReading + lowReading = 4.43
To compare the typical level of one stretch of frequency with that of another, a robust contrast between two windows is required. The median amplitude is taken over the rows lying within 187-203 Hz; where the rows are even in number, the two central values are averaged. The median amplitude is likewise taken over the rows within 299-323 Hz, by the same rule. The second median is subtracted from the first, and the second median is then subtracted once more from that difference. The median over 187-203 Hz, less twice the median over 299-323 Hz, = -3.3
